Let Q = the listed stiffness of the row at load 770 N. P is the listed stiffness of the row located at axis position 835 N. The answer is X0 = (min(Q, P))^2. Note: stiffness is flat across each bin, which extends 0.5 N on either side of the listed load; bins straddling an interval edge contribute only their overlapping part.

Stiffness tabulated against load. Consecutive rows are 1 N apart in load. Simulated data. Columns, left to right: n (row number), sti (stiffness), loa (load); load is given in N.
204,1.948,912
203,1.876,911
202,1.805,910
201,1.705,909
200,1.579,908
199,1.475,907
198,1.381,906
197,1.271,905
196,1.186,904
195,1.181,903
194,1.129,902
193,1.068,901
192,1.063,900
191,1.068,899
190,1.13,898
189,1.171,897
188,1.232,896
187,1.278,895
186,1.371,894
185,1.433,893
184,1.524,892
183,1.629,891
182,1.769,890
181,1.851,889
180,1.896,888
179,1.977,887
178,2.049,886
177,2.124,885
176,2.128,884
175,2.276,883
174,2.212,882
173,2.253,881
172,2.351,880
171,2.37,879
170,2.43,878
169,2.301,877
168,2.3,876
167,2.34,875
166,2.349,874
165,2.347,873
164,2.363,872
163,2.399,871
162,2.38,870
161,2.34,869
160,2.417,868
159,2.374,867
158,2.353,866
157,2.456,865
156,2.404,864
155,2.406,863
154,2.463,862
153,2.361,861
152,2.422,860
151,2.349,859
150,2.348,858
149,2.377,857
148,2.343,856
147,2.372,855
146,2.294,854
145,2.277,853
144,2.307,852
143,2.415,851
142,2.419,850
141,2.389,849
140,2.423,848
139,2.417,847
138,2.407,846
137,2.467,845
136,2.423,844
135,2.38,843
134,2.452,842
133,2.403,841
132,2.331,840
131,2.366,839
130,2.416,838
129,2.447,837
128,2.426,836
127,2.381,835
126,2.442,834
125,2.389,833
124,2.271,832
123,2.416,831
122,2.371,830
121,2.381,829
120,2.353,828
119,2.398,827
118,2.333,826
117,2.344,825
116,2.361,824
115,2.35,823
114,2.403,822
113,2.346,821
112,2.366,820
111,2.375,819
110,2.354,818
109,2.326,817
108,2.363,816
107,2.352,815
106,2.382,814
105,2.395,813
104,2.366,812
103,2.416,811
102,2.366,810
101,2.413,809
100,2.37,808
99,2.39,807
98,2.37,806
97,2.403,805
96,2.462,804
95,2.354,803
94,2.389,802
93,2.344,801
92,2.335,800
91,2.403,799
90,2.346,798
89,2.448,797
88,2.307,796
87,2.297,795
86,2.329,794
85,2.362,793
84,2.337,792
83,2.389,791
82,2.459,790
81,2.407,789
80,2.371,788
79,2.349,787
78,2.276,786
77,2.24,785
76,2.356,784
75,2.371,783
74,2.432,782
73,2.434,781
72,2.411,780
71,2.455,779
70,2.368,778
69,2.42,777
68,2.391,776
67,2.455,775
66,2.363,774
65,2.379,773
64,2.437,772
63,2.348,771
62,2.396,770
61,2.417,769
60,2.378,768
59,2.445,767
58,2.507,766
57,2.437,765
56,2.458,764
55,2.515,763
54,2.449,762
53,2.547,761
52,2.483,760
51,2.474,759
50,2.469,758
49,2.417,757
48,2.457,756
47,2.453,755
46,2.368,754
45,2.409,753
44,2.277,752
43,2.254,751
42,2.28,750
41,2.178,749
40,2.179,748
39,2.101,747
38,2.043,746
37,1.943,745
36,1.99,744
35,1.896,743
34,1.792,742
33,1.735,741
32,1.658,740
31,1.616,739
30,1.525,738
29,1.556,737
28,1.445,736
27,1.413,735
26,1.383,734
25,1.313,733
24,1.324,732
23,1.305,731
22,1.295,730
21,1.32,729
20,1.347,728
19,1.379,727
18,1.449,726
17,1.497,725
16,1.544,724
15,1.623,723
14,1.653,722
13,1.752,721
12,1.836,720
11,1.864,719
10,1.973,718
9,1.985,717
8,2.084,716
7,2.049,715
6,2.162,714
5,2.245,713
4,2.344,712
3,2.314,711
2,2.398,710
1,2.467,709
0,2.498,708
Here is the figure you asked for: 5.7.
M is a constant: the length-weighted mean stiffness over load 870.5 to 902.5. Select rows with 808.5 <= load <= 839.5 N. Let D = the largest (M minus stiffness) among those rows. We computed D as -0.42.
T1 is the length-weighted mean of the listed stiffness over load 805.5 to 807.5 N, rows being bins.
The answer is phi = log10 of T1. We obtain 0.377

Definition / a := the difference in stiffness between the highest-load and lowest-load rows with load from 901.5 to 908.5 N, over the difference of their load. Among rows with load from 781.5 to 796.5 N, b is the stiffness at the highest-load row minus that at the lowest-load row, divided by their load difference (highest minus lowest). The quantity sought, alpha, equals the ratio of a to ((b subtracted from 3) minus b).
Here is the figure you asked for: 0.025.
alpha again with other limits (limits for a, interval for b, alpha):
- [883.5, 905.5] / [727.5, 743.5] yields -0.014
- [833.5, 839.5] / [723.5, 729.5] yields -0.005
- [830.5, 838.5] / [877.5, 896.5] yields 0.000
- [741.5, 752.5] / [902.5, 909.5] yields 0.017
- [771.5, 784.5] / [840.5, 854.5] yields -0.002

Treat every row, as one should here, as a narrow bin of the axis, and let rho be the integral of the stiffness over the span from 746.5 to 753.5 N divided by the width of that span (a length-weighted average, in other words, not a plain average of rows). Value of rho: 2.24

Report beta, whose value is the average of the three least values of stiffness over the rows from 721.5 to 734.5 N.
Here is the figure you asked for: 1.30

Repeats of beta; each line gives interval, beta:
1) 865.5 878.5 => 2.31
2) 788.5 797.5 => 2.31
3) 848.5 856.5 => 2.29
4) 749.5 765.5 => 2.27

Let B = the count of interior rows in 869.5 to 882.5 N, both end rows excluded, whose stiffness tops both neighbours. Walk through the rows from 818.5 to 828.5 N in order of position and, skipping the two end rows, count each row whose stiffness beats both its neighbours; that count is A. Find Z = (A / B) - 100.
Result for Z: -99.0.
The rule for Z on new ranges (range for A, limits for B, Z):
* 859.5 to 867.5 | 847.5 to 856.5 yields -99.0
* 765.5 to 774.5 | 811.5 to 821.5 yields -99.3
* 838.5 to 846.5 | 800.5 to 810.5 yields -99.5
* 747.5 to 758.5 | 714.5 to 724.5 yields -97.0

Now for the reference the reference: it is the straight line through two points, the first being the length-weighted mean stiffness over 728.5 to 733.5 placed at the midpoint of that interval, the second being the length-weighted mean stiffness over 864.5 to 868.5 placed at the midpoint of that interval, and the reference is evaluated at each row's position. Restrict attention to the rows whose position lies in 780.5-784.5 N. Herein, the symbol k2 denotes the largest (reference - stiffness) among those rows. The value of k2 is -0.62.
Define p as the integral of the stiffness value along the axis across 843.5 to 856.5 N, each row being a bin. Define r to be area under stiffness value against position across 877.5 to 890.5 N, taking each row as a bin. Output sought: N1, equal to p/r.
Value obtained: 1.1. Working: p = 31.0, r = 27.7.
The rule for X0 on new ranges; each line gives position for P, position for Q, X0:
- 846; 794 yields 5.4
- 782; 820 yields 5.6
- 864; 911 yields 3.5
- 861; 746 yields 4.2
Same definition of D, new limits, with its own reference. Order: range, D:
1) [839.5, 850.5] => -0.48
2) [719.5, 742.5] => 0.55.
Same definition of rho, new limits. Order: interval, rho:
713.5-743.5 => 1.63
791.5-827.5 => 2.37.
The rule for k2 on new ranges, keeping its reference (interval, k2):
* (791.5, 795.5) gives -0.47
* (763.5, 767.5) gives -0.84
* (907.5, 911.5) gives 1.15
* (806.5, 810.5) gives -0.42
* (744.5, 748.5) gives -0.52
